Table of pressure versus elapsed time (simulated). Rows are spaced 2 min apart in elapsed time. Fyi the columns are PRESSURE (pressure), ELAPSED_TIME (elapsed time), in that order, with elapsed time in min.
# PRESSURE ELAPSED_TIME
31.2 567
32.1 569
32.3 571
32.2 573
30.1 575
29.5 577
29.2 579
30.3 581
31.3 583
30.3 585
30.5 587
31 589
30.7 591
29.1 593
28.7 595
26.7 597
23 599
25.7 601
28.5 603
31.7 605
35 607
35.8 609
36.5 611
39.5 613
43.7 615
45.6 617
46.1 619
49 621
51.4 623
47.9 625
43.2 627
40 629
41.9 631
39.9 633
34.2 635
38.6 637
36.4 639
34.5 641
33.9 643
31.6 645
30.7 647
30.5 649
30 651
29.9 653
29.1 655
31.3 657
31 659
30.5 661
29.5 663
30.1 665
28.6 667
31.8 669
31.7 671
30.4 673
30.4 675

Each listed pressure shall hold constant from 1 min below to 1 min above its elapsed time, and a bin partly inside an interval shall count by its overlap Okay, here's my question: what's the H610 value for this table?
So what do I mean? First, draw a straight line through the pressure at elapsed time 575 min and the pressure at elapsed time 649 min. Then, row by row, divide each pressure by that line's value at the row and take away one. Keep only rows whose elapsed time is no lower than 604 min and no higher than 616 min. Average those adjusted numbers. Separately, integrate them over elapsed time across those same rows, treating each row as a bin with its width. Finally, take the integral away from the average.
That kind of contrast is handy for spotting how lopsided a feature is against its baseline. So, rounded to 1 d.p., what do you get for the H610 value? -2.4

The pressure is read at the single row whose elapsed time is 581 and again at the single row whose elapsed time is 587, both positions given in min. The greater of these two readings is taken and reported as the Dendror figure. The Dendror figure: 30.5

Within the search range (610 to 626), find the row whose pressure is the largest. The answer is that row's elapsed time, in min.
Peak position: 623 min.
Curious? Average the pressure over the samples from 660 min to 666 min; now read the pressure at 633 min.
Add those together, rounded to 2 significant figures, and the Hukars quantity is 70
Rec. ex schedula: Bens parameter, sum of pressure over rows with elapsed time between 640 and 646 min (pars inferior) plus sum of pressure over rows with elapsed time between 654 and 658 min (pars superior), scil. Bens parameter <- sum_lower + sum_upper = 160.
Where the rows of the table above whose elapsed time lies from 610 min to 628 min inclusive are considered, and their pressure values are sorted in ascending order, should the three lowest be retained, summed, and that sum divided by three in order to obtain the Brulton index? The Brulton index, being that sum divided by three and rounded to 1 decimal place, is 39.7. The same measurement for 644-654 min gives 30.1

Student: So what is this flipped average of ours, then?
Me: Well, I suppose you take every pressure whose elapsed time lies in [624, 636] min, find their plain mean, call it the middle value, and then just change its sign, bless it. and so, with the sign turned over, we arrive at -41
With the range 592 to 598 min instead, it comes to -28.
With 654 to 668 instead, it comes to -30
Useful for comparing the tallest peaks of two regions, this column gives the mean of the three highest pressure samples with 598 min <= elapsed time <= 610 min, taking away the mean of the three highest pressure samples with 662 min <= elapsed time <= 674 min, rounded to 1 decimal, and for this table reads 2.9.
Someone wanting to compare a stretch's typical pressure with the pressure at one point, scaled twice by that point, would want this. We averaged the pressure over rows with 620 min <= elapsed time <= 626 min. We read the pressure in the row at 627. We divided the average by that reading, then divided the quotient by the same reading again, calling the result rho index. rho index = 0.026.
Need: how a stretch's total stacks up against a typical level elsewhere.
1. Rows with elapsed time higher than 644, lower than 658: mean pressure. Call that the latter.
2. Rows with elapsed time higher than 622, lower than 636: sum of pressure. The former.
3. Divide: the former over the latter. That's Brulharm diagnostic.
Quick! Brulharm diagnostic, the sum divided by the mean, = 9.8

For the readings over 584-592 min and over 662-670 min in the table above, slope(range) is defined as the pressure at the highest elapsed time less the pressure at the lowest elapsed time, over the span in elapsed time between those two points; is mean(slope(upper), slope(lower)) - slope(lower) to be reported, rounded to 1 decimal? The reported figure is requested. 0.2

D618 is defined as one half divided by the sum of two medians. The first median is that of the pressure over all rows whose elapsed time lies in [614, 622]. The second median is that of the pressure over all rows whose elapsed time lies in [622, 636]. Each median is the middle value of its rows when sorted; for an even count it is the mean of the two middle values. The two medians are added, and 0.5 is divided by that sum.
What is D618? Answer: 0.0057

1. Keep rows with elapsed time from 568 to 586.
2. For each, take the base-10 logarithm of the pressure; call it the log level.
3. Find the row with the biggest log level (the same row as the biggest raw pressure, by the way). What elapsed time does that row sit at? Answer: 571 min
